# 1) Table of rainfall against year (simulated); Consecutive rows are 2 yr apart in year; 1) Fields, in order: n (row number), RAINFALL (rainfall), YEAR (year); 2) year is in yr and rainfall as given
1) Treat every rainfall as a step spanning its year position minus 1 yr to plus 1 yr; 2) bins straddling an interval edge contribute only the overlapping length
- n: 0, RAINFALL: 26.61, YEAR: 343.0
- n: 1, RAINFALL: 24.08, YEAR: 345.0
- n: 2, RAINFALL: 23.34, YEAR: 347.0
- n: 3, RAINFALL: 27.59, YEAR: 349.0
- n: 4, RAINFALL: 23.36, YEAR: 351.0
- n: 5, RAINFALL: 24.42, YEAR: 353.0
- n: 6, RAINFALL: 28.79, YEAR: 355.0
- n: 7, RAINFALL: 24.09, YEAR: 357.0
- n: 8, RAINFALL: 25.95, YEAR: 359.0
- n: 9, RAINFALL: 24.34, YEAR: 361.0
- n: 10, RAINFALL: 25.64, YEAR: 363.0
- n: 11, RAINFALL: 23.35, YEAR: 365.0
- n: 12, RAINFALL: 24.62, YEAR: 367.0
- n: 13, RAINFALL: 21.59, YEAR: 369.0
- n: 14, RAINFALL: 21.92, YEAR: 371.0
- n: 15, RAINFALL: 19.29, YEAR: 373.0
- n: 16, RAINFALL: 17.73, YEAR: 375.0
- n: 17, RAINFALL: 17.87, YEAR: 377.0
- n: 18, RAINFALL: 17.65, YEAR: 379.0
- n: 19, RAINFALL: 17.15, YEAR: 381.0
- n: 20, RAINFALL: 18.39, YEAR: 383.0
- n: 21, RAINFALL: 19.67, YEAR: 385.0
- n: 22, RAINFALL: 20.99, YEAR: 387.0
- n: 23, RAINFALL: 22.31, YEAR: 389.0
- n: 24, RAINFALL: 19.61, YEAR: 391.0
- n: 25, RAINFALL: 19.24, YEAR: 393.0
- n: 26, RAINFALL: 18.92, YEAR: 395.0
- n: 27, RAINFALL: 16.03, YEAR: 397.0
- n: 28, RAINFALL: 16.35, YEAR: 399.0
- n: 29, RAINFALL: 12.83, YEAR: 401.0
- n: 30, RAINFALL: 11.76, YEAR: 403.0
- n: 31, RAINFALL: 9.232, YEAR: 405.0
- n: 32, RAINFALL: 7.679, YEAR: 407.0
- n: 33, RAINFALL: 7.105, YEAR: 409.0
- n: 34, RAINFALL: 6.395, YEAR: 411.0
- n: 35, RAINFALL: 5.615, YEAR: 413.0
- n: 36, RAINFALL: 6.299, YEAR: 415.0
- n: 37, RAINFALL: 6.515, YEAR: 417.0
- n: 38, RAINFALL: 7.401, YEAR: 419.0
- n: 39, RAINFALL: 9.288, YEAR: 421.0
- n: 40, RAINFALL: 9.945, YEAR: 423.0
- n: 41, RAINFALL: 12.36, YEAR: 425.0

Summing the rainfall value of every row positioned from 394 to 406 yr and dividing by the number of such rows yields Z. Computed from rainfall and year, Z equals 14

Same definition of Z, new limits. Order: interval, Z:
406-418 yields 7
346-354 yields 25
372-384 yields 18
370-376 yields 20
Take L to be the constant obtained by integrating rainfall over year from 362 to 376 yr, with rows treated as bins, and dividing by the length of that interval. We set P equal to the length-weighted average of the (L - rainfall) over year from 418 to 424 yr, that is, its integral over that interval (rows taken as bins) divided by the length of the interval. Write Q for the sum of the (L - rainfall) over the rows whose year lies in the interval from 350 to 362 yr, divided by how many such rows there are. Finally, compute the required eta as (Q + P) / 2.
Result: 5.0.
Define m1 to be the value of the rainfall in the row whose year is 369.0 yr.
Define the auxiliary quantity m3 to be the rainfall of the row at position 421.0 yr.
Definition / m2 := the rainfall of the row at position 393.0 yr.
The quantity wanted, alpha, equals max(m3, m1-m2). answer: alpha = 9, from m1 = 21.59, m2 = 19.24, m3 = 9.288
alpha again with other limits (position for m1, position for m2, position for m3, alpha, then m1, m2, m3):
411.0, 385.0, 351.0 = 23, 6.395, 19.67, 23.36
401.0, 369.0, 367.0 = 25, 12.83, 21.59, 24.62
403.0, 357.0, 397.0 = 16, 11.76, 24.09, 16.03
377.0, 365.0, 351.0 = 23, 17.87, 23.35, 23.36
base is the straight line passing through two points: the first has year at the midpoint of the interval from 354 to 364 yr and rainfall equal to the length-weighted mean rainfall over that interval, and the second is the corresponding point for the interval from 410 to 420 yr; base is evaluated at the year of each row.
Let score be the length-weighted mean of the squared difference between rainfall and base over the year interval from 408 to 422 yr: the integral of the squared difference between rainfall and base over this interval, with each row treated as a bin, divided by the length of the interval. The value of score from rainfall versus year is 5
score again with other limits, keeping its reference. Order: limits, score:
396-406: 7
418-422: 15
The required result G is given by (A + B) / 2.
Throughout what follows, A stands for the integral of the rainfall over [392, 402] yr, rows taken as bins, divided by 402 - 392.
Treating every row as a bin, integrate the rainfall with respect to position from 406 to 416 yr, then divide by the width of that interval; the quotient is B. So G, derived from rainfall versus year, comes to 12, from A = 17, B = 6.6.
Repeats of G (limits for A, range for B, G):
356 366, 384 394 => 23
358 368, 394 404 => 20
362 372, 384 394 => 22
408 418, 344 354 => 15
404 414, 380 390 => 13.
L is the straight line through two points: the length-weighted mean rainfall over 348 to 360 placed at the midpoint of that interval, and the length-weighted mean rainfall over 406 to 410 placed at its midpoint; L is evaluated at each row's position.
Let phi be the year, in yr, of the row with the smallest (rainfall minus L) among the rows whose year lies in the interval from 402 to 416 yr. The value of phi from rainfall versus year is 413.0 yr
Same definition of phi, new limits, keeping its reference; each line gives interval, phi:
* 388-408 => 407.0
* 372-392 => 375.0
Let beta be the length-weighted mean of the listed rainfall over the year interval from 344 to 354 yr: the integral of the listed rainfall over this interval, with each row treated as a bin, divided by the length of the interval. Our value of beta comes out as 25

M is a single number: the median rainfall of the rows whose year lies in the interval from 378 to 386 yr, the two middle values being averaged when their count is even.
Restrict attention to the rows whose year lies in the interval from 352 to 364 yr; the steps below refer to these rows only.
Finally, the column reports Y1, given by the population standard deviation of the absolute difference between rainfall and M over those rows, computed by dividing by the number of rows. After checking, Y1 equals 1.6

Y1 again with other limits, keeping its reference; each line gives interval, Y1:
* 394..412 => 4.0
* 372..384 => 0.4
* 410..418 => 0.3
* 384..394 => 1.1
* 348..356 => 2.2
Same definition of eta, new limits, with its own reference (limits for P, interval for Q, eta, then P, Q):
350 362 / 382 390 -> -0.7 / -3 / 1.7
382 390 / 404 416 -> 8.3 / 2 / 15.0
